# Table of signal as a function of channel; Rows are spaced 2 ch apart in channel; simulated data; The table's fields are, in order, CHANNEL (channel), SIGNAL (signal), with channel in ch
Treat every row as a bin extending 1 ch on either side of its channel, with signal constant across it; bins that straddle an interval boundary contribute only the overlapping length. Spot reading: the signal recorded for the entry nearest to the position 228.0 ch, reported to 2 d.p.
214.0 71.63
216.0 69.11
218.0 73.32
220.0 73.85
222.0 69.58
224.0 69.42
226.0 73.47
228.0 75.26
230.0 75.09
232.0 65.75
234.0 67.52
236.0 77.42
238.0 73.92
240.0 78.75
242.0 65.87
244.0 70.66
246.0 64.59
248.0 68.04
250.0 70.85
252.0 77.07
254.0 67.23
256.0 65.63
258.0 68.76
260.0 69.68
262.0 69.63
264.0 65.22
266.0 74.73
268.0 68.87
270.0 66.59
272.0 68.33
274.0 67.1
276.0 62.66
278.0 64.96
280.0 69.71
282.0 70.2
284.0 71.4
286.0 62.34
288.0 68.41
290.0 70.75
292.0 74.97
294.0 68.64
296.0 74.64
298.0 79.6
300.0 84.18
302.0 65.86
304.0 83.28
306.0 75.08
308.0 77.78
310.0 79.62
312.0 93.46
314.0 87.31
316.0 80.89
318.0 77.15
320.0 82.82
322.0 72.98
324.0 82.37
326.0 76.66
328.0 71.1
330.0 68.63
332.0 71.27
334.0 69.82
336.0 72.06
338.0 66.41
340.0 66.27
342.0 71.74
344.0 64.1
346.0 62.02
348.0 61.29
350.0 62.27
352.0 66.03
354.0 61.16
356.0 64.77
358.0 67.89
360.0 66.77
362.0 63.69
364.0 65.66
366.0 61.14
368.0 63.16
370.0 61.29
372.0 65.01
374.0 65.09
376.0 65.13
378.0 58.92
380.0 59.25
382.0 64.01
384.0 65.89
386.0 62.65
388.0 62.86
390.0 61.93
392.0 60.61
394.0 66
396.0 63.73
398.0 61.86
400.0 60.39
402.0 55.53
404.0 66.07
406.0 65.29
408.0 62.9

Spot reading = 75.26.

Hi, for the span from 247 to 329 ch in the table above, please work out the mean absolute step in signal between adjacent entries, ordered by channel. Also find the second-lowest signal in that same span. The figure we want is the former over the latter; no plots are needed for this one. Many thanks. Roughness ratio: 0.09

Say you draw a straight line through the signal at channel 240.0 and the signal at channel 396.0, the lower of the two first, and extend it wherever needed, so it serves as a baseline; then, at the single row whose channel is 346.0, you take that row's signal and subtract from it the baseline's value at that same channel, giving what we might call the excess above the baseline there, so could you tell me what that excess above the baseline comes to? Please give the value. -7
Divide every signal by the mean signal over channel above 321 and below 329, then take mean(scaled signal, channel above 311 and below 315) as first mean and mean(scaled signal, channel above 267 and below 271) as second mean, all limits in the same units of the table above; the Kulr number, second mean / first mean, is 0.75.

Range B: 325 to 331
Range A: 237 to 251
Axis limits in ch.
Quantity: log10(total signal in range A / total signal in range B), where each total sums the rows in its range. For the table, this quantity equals 0.36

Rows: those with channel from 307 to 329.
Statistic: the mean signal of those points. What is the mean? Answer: 80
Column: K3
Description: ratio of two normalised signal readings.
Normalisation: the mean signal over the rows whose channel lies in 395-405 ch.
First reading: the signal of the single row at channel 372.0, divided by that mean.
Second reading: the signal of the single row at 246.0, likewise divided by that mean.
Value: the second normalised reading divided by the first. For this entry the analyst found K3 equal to 0.99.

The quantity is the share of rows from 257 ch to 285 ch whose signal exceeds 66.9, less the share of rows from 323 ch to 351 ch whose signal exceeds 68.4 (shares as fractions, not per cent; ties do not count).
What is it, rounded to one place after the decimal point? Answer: 0.1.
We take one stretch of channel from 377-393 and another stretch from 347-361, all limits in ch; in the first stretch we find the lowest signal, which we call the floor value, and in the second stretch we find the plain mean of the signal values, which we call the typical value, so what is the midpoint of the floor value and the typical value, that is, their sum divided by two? 62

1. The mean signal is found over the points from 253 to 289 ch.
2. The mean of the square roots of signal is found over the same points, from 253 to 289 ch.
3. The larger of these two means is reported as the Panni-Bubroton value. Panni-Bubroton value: 67.9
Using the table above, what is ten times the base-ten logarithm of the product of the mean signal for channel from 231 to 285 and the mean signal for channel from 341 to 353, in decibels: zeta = 36.5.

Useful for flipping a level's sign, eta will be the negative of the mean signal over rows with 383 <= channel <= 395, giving -63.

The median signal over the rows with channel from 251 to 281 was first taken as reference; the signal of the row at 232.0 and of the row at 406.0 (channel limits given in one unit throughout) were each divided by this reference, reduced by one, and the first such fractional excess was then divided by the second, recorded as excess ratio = 0.8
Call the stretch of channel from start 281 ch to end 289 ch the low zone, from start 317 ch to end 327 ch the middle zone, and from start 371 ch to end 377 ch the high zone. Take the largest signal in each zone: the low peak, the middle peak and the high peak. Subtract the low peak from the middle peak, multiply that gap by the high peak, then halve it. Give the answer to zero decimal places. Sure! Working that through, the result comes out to 372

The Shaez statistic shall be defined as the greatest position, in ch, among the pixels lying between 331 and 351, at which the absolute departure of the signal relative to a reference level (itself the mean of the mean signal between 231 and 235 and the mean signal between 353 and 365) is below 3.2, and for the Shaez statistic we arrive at 344.0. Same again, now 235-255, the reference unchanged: 254.0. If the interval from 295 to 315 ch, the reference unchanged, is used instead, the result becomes 302.0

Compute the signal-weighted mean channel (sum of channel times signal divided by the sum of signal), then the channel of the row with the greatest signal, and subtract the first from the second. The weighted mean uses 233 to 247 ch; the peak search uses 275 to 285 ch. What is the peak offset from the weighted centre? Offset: 44.1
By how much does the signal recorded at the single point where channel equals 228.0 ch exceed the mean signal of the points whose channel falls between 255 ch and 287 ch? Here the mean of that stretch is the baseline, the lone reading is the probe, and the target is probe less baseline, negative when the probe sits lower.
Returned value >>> 7.4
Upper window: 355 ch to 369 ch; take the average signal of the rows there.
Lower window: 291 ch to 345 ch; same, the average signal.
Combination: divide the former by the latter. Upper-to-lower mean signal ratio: 0.857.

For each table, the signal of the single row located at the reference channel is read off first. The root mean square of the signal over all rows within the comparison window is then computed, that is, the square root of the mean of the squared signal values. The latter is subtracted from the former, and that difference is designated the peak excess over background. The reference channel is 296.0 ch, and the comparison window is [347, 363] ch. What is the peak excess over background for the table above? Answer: 10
